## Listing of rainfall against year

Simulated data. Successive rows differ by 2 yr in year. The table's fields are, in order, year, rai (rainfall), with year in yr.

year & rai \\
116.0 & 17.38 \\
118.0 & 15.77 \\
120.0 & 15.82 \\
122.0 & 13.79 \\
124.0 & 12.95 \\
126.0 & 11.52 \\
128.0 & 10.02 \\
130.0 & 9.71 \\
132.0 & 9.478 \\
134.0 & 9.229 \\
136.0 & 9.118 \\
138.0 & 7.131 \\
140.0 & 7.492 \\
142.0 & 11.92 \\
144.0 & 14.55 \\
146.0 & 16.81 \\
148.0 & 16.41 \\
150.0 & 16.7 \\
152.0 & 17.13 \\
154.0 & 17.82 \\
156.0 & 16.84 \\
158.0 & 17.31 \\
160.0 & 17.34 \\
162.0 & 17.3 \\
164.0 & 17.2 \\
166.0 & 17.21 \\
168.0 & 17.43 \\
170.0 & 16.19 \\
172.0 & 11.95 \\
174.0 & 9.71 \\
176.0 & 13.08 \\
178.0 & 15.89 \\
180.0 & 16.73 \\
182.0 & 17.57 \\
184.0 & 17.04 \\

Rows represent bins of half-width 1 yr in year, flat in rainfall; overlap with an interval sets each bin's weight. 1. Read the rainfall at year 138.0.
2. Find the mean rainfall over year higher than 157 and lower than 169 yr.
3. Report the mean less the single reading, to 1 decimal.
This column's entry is 10.2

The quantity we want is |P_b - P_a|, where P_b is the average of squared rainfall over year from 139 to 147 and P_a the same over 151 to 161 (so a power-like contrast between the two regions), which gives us 126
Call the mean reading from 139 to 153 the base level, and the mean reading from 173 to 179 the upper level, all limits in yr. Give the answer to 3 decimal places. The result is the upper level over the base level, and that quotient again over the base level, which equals 0.062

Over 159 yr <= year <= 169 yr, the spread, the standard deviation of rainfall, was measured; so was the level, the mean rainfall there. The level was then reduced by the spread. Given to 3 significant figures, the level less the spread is 17.2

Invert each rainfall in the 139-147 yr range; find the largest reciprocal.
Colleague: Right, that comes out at 0.133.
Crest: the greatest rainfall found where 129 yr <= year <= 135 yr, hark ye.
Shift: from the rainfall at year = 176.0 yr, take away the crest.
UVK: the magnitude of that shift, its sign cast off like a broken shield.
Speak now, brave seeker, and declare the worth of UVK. 3.4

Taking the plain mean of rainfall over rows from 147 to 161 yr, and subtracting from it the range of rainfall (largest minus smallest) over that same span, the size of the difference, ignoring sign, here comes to 16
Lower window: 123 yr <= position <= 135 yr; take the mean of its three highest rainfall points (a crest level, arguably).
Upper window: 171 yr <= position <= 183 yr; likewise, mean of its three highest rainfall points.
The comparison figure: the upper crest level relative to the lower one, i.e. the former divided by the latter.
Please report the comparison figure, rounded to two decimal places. 1.46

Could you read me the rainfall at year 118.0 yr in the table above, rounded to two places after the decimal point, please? 15.77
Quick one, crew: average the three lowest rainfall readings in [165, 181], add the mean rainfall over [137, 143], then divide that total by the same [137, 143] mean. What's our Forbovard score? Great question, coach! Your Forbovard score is 2.3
